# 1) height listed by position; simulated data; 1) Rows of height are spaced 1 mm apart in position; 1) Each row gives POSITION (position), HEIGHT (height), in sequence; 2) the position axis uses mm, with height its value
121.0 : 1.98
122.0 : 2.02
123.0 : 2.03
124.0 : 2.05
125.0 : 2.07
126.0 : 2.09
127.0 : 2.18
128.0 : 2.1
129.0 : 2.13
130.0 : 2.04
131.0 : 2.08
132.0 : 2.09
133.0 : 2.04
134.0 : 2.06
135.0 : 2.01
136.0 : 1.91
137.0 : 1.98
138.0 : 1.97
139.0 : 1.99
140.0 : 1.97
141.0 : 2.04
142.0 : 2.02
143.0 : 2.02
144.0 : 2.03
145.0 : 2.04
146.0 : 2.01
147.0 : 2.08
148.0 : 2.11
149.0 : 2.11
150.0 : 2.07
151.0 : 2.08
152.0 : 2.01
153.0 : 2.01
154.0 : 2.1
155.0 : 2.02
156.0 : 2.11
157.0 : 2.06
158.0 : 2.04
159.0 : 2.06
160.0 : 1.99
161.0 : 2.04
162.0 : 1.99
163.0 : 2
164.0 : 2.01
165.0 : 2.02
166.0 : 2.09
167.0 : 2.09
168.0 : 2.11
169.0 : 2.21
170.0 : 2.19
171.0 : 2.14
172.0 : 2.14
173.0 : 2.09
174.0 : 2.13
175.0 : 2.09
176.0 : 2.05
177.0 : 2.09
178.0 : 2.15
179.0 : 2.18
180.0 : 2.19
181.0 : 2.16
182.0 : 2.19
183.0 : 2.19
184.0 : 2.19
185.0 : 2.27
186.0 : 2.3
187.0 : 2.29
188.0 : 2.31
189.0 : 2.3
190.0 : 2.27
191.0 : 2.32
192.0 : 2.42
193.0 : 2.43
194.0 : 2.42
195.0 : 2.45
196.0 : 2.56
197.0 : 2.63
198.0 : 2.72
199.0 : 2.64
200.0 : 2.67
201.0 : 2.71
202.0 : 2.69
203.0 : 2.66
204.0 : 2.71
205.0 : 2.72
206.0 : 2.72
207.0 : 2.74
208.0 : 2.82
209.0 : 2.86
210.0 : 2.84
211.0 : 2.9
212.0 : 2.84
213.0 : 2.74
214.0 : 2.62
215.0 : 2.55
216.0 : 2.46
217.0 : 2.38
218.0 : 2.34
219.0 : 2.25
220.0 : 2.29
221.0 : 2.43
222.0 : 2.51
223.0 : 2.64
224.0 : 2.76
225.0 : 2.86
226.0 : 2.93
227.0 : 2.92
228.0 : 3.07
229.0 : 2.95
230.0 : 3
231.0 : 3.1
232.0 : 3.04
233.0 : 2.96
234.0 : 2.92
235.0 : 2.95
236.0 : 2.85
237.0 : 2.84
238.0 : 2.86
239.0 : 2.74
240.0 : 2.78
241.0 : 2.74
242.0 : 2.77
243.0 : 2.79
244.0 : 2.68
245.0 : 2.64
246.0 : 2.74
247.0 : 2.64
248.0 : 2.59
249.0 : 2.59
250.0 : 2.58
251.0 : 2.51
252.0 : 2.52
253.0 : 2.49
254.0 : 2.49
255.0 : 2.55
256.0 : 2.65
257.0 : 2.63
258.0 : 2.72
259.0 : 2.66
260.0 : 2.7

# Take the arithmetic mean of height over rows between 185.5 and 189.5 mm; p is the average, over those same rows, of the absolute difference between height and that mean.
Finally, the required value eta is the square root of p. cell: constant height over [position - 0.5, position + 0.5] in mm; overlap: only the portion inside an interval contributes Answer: 0.071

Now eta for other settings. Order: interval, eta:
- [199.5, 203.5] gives 0.132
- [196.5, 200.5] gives 0.173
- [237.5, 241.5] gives 0.200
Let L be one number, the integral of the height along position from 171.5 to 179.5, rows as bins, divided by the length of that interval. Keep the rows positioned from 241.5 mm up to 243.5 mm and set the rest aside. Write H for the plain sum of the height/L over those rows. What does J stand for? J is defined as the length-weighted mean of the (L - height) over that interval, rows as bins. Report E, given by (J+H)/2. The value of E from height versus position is 1.0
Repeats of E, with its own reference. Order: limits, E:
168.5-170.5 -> 1.0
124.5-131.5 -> 3.5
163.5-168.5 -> 2.5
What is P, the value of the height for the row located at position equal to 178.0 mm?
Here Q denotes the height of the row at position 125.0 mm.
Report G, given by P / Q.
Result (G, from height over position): 1.04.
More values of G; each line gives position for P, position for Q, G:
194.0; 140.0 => 1.23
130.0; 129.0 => 0.96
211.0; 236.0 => 1.02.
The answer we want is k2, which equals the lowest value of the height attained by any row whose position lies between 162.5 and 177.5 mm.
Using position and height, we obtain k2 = 2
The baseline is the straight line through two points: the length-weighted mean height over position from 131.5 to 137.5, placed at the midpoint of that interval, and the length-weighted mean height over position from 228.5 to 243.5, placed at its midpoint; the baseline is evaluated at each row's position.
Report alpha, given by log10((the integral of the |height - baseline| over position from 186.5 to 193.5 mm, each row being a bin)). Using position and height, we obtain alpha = 0.04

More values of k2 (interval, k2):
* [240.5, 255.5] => 2.49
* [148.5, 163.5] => 1.99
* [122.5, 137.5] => 1.91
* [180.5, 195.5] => 2.16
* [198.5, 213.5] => 2.64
